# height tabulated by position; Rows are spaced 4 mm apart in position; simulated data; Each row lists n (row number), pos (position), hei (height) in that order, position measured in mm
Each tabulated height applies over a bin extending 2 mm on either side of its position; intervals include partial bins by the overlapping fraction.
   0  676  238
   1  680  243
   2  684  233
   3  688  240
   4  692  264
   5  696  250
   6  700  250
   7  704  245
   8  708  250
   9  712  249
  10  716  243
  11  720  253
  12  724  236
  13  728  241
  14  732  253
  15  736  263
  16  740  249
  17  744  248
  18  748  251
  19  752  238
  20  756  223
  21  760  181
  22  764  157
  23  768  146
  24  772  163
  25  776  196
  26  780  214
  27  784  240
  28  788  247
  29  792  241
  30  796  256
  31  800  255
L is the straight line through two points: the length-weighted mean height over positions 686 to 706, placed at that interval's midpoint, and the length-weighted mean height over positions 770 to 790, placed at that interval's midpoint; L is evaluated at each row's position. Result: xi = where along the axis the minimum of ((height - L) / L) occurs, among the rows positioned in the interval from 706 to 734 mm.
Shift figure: 724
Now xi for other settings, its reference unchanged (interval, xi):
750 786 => 768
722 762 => 760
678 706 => 684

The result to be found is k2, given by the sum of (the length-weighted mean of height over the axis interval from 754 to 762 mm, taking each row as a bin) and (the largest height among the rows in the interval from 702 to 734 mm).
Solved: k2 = 455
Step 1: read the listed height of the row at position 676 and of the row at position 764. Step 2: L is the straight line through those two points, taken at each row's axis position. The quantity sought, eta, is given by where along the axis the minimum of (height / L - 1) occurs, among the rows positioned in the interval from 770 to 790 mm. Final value 772 mm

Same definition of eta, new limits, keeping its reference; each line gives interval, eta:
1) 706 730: 708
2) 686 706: 688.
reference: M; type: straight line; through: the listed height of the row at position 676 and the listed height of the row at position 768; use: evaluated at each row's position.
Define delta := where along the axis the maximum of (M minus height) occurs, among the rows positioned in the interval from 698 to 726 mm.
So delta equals 704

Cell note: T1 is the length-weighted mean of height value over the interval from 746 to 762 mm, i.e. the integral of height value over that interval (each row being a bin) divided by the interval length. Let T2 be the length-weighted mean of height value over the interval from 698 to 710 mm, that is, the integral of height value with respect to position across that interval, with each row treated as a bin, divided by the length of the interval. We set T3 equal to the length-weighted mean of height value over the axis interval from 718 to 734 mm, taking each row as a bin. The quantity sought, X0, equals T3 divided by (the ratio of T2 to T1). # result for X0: 221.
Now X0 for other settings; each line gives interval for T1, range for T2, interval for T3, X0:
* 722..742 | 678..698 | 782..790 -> 246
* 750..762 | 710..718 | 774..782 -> 178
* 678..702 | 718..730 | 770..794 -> 220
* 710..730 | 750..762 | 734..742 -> 292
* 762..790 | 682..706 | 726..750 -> 198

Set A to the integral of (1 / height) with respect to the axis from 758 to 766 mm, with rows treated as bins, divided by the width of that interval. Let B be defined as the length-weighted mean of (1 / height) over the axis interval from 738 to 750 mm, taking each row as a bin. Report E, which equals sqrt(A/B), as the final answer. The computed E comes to 1.218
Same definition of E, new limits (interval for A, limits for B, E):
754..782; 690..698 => 1.198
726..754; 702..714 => 0.998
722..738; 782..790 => 0.991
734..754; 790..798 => 0.997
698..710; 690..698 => 1.017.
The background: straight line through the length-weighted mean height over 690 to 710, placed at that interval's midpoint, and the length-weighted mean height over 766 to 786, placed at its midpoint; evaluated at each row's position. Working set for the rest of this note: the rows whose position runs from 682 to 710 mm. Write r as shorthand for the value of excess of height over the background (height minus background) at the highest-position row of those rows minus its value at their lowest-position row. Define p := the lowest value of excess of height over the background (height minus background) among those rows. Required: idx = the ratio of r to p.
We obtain -1.1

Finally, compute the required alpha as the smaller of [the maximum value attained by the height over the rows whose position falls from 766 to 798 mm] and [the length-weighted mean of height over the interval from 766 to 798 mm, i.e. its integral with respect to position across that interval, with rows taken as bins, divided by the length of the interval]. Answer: 213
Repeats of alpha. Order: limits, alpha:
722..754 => 247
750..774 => 185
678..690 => 239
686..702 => 251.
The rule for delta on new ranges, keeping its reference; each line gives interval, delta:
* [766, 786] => 768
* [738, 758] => 756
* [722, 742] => 724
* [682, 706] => 684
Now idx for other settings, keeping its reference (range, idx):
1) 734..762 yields 2.7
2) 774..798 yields 18.0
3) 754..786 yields -0.8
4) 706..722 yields 3.3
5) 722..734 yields 7.4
